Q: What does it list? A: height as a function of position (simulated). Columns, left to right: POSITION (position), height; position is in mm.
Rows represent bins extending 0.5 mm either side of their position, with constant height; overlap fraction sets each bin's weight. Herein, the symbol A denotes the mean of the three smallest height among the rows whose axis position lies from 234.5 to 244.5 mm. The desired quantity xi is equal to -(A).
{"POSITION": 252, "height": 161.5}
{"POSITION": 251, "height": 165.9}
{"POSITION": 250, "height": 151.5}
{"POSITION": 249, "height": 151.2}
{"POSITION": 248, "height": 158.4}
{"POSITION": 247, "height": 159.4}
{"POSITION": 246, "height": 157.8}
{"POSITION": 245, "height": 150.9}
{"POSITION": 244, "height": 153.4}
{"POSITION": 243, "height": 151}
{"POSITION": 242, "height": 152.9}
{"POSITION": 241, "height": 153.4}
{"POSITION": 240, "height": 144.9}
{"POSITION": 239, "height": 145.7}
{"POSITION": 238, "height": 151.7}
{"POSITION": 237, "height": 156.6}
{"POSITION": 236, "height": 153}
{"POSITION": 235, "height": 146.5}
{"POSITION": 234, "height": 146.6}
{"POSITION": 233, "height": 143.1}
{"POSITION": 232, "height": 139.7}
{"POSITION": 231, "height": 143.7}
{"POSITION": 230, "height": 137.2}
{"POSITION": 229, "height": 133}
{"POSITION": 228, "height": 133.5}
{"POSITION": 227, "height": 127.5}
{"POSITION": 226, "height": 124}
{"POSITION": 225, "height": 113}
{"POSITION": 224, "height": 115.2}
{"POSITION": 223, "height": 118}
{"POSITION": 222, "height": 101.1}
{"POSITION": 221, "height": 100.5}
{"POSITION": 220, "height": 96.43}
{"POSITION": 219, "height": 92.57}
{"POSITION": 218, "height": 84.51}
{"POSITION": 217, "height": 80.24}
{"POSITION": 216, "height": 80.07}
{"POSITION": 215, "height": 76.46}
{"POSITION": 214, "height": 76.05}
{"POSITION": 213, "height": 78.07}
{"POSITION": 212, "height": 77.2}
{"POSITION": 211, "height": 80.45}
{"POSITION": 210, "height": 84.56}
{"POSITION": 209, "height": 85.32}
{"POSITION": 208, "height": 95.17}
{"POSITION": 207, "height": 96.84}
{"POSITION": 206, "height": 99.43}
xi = -146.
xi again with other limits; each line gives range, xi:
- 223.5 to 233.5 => -117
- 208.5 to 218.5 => -77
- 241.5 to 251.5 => -151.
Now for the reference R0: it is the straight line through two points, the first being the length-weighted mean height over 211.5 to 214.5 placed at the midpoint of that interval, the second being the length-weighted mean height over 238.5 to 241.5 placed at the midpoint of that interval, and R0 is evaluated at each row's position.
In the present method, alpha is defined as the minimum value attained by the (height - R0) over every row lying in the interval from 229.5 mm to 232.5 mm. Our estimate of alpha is 13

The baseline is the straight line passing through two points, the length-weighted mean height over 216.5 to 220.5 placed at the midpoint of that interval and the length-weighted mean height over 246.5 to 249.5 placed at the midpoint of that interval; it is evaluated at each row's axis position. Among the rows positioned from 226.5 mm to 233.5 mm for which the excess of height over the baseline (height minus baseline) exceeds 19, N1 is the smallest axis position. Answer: 227 mm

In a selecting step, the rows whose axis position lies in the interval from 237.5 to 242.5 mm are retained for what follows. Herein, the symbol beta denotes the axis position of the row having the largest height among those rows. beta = 241 mm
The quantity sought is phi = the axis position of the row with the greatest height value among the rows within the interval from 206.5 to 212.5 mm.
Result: 207 mm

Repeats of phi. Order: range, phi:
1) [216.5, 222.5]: 222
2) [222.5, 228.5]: 228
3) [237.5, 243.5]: 241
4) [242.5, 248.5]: 247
